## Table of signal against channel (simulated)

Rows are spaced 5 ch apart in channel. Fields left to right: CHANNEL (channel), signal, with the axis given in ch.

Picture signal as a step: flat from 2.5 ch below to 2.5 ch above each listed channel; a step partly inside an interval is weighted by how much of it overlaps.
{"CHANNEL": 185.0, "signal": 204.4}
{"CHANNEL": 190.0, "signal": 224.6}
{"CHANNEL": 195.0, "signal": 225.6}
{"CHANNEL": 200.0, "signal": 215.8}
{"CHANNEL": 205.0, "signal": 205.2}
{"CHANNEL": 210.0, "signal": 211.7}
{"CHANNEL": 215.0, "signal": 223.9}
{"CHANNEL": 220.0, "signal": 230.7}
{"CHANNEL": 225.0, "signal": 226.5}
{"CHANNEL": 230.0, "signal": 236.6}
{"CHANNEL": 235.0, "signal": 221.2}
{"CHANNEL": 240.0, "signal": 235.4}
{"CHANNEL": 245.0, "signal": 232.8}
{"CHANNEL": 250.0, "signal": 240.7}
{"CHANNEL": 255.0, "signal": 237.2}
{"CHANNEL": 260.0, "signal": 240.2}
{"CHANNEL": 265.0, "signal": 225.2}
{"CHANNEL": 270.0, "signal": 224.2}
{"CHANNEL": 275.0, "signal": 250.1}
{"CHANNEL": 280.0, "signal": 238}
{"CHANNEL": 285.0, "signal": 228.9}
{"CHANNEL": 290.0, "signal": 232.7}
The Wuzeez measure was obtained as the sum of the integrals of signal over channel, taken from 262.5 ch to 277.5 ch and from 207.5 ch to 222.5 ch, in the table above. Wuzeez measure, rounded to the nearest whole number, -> 6829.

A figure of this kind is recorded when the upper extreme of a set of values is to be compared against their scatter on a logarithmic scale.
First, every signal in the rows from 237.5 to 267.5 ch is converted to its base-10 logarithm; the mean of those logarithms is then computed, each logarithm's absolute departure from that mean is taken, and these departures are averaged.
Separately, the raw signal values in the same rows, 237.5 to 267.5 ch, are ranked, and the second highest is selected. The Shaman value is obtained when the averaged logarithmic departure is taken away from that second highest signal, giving 240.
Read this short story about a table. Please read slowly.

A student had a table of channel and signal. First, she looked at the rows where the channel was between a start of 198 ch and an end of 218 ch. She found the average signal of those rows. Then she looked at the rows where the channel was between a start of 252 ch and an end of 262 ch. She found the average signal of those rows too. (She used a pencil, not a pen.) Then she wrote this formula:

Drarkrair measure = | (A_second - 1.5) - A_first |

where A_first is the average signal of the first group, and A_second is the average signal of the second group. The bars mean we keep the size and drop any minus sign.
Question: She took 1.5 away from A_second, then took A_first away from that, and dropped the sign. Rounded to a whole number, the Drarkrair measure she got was 23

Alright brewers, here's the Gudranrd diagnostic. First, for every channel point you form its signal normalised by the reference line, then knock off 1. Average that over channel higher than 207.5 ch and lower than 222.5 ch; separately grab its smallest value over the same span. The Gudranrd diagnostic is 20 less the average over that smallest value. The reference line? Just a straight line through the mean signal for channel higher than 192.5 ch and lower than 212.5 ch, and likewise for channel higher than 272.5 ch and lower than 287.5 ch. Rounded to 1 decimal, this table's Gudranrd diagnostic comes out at 20.7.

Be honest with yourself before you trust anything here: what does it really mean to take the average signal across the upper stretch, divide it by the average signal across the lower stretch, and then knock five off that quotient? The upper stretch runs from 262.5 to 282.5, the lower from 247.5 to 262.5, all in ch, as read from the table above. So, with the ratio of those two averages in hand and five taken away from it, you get -4.02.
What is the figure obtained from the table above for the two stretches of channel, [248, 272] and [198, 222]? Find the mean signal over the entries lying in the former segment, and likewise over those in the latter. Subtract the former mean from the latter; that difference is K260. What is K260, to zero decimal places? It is -16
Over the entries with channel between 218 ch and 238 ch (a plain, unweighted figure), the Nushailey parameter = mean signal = 229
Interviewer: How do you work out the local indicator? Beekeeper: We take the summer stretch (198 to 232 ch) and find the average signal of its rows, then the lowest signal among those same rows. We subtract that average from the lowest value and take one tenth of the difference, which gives -1.6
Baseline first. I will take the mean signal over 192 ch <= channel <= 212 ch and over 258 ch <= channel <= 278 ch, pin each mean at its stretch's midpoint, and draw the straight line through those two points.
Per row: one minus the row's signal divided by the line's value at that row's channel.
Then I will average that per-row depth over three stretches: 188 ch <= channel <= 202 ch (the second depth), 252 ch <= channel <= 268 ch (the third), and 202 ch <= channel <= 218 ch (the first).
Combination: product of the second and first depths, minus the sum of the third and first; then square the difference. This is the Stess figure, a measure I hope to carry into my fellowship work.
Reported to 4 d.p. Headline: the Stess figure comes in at 0.0001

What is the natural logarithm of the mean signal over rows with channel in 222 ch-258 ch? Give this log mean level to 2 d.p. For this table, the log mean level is 5.45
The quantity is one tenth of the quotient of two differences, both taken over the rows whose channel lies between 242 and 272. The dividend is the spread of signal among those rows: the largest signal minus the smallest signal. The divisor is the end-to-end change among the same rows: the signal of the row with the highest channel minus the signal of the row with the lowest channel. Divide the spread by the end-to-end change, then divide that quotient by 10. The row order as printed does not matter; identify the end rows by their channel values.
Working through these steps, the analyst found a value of -0.2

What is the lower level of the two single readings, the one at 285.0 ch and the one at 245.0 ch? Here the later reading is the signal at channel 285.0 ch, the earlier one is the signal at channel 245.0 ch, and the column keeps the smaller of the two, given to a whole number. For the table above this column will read 229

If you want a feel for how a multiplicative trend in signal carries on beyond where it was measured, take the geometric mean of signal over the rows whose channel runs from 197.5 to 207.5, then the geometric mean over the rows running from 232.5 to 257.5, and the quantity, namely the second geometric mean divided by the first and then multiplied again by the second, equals 259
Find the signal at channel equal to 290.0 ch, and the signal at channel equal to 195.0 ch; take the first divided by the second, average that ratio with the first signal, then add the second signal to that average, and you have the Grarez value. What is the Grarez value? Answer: 342.5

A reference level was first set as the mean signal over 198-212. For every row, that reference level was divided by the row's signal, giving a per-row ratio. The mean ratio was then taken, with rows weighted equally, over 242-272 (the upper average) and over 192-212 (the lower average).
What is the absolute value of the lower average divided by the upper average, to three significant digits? 1.09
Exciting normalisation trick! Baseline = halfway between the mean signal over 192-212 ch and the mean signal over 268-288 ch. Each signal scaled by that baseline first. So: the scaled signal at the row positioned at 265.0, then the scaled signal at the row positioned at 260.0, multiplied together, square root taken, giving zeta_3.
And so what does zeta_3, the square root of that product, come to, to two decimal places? 1.03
